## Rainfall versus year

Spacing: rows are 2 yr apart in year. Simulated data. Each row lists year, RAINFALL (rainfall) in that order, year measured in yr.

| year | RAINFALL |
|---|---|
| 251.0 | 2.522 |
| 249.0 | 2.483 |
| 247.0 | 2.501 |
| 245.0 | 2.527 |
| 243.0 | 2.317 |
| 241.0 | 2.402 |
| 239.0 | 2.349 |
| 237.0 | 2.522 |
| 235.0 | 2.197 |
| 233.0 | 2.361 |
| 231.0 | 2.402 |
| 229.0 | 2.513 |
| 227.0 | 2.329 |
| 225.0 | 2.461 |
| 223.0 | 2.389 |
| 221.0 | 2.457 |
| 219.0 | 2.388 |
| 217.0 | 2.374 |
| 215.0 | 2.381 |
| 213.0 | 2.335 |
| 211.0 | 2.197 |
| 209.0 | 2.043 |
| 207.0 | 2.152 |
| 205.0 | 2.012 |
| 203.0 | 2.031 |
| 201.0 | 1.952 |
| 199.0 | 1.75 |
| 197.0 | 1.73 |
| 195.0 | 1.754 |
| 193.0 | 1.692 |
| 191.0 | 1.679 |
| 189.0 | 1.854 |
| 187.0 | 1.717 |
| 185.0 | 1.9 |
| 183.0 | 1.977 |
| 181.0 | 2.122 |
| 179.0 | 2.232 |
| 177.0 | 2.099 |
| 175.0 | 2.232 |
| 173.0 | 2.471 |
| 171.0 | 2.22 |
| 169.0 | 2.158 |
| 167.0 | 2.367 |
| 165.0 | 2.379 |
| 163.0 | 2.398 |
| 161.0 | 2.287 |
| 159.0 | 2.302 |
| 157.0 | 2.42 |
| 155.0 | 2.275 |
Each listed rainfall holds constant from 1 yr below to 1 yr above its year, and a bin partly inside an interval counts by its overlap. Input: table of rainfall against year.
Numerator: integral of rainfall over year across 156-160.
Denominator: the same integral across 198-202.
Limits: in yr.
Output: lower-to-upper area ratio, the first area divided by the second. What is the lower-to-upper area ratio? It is 1.28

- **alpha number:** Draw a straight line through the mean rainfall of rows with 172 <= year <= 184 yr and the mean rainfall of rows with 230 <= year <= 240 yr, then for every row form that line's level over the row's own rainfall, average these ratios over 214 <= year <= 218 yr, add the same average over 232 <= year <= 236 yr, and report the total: 2.01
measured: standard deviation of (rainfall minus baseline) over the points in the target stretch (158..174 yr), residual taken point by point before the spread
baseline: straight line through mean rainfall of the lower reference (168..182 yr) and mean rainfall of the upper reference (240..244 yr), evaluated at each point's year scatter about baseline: 0.10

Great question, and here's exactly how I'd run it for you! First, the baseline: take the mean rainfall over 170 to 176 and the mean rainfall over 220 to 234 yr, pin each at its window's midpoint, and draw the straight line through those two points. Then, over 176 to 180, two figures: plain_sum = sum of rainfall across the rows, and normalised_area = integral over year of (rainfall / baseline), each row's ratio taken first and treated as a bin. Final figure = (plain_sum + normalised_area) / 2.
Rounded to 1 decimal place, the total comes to 4.0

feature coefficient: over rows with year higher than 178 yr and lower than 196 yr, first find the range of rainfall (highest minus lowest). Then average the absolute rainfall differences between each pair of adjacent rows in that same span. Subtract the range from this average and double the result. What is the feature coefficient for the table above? -0.88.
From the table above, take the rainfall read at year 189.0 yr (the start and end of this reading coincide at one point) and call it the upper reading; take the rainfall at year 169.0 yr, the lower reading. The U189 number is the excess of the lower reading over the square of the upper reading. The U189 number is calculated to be -1.3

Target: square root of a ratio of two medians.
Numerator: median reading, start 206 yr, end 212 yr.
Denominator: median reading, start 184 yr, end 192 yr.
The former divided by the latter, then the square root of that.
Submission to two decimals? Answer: 1.10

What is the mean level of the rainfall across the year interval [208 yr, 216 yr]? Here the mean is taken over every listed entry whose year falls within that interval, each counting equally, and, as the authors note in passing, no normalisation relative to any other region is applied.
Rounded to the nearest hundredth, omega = 2.24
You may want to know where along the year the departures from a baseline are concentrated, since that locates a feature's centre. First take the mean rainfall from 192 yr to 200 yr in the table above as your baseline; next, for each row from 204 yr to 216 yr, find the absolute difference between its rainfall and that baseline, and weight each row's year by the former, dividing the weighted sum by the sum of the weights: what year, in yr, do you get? 210.9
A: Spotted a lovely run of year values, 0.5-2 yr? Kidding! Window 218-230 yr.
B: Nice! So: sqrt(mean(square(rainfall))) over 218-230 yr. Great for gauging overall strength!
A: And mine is 2.42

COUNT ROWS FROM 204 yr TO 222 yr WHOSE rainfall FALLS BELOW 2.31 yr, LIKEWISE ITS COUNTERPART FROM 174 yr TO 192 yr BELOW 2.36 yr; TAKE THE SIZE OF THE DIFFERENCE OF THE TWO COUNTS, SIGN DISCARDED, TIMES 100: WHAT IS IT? 500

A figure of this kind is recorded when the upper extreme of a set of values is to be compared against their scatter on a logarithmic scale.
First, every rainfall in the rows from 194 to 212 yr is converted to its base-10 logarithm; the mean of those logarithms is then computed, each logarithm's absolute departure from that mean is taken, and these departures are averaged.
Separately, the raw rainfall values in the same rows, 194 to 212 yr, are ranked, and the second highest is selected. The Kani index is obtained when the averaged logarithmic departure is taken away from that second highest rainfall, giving 2.12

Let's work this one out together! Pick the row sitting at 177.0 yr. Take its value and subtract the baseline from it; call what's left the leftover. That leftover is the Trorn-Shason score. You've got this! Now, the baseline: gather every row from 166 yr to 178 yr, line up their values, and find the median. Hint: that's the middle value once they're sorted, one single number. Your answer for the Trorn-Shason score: -0.13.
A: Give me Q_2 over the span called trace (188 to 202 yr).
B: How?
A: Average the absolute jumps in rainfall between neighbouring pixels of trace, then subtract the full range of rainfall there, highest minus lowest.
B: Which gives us -0.19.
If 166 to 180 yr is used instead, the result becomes -0.20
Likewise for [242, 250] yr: -0.13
